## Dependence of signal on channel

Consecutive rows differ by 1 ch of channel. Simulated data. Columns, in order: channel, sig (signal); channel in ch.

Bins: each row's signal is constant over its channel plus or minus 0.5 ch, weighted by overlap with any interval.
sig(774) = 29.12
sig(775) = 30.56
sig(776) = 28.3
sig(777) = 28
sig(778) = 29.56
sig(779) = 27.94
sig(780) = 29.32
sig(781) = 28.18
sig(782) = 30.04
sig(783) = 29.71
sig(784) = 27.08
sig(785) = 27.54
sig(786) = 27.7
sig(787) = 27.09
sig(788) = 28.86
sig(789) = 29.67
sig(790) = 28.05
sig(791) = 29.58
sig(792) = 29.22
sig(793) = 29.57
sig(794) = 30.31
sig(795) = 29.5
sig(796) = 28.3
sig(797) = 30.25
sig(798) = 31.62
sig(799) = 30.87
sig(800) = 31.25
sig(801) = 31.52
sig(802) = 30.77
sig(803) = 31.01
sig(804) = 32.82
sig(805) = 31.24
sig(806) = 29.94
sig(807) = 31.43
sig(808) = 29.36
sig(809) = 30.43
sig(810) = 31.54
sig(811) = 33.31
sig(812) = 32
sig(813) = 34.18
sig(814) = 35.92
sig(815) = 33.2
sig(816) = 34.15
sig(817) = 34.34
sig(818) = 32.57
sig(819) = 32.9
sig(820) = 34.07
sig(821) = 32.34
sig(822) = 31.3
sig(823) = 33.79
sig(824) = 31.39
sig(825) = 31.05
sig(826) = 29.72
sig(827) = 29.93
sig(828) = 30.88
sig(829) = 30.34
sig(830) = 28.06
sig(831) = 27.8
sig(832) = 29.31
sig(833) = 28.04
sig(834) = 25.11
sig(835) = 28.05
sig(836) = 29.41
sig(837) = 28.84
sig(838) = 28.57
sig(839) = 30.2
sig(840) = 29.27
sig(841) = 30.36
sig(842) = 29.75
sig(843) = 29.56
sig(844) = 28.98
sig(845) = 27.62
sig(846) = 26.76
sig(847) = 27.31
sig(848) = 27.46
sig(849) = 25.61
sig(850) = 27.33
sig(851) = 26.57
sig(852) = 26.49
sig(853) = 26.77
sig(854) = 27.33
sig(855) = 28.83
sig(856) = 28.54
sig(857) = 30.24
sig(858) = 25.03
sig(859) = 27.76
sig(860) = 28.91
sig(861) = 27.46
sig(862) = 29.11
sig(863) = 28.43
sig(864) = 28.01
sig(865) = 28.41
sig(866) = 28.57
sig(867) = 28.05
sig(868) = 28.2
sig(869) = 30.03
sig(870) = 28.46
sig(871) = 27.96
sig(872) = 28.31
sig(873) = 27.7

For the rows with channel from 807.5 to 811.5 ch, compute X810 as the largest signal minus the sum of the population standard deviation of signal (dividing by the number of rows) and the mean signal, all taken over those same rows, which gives 0.7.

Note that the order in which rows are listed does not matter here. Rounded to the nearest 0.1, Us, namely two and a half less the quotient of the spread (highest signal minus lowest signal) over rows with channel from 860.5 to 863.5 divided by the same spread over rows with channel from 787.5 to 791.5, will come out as 1.5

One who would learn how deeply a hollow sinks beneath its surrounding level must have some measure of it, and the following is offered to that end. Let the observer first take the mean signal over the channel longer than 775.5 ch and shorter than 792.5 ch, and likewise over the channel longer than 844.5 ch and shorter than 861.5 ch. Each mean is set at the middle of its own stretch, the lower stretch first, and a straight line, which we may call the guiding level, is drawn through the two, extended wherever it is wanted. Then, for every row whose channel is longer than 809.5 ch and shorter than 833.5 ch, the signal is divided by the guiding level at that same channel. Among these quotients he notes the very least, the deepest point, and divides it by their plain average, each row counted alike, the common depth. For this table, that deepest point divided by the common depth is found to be 0.881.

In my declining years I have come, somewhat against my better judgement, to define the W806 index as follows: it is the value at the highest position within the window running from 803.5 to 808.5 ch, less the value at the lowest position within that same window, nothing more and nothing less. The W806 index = -3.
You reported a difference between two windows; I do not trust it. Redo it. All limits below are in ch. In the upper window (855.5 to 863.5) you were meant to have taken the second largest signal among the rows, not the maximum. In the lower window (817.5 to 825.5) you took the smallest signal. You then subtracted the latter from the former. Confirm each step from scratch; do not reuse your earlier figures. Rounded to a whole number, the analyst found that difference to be -2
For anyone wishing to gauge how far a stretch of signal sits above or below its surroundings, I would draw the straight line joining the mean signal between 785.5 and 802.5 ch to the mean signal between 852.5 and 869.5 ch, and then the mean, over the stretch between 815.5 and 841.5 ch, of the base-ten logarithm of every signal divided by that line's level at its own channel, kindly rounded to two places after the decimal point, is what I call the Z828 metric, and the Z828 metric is 0.02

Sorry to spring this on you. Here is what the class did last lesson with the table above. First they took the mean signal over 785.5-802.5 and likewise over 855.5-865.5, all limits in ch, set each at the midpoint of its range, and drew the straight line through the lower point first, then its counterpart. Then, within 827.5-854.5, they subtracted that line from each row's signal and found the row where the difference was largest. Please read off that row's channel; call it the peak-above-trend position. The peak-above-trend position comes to 828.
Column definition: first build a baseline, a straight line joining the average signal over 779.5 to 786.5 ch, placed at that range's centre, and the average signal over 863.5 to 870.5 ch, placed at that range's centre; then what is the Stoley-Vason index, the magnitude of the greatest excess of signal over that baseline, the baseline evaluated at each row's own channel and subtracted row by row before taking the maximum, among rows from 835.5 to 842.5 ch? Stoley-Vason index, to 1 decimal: 1.8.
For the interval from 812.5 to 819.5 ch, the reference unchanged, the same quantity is 7.4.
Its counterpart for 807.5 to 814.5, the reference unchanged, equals 7.4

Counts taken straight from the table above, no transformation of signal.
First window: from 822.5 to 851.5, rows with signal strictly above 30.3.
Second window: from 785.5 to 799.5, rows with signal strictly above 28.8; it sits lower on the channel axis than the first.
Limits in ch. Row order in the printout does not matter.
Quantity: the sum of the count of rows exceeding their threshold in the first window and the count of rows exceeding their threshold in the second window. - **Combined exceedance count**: 16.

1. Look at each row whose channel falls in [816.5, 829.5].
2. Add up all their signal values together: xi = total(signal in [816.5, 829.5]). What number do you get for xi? 415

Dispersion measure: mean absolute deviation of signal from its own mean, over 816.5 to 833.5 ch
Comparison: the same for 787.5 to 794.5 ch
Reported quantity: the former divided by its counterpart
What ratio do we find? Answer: 3.2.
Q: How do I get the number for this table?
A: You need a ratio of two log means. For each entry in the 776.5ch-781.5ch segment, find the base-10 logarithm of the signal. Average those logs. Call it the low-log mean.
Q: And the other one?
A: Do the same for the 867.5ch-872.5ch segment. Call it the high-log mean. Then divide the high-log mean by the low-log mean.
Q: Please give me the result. 1.00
